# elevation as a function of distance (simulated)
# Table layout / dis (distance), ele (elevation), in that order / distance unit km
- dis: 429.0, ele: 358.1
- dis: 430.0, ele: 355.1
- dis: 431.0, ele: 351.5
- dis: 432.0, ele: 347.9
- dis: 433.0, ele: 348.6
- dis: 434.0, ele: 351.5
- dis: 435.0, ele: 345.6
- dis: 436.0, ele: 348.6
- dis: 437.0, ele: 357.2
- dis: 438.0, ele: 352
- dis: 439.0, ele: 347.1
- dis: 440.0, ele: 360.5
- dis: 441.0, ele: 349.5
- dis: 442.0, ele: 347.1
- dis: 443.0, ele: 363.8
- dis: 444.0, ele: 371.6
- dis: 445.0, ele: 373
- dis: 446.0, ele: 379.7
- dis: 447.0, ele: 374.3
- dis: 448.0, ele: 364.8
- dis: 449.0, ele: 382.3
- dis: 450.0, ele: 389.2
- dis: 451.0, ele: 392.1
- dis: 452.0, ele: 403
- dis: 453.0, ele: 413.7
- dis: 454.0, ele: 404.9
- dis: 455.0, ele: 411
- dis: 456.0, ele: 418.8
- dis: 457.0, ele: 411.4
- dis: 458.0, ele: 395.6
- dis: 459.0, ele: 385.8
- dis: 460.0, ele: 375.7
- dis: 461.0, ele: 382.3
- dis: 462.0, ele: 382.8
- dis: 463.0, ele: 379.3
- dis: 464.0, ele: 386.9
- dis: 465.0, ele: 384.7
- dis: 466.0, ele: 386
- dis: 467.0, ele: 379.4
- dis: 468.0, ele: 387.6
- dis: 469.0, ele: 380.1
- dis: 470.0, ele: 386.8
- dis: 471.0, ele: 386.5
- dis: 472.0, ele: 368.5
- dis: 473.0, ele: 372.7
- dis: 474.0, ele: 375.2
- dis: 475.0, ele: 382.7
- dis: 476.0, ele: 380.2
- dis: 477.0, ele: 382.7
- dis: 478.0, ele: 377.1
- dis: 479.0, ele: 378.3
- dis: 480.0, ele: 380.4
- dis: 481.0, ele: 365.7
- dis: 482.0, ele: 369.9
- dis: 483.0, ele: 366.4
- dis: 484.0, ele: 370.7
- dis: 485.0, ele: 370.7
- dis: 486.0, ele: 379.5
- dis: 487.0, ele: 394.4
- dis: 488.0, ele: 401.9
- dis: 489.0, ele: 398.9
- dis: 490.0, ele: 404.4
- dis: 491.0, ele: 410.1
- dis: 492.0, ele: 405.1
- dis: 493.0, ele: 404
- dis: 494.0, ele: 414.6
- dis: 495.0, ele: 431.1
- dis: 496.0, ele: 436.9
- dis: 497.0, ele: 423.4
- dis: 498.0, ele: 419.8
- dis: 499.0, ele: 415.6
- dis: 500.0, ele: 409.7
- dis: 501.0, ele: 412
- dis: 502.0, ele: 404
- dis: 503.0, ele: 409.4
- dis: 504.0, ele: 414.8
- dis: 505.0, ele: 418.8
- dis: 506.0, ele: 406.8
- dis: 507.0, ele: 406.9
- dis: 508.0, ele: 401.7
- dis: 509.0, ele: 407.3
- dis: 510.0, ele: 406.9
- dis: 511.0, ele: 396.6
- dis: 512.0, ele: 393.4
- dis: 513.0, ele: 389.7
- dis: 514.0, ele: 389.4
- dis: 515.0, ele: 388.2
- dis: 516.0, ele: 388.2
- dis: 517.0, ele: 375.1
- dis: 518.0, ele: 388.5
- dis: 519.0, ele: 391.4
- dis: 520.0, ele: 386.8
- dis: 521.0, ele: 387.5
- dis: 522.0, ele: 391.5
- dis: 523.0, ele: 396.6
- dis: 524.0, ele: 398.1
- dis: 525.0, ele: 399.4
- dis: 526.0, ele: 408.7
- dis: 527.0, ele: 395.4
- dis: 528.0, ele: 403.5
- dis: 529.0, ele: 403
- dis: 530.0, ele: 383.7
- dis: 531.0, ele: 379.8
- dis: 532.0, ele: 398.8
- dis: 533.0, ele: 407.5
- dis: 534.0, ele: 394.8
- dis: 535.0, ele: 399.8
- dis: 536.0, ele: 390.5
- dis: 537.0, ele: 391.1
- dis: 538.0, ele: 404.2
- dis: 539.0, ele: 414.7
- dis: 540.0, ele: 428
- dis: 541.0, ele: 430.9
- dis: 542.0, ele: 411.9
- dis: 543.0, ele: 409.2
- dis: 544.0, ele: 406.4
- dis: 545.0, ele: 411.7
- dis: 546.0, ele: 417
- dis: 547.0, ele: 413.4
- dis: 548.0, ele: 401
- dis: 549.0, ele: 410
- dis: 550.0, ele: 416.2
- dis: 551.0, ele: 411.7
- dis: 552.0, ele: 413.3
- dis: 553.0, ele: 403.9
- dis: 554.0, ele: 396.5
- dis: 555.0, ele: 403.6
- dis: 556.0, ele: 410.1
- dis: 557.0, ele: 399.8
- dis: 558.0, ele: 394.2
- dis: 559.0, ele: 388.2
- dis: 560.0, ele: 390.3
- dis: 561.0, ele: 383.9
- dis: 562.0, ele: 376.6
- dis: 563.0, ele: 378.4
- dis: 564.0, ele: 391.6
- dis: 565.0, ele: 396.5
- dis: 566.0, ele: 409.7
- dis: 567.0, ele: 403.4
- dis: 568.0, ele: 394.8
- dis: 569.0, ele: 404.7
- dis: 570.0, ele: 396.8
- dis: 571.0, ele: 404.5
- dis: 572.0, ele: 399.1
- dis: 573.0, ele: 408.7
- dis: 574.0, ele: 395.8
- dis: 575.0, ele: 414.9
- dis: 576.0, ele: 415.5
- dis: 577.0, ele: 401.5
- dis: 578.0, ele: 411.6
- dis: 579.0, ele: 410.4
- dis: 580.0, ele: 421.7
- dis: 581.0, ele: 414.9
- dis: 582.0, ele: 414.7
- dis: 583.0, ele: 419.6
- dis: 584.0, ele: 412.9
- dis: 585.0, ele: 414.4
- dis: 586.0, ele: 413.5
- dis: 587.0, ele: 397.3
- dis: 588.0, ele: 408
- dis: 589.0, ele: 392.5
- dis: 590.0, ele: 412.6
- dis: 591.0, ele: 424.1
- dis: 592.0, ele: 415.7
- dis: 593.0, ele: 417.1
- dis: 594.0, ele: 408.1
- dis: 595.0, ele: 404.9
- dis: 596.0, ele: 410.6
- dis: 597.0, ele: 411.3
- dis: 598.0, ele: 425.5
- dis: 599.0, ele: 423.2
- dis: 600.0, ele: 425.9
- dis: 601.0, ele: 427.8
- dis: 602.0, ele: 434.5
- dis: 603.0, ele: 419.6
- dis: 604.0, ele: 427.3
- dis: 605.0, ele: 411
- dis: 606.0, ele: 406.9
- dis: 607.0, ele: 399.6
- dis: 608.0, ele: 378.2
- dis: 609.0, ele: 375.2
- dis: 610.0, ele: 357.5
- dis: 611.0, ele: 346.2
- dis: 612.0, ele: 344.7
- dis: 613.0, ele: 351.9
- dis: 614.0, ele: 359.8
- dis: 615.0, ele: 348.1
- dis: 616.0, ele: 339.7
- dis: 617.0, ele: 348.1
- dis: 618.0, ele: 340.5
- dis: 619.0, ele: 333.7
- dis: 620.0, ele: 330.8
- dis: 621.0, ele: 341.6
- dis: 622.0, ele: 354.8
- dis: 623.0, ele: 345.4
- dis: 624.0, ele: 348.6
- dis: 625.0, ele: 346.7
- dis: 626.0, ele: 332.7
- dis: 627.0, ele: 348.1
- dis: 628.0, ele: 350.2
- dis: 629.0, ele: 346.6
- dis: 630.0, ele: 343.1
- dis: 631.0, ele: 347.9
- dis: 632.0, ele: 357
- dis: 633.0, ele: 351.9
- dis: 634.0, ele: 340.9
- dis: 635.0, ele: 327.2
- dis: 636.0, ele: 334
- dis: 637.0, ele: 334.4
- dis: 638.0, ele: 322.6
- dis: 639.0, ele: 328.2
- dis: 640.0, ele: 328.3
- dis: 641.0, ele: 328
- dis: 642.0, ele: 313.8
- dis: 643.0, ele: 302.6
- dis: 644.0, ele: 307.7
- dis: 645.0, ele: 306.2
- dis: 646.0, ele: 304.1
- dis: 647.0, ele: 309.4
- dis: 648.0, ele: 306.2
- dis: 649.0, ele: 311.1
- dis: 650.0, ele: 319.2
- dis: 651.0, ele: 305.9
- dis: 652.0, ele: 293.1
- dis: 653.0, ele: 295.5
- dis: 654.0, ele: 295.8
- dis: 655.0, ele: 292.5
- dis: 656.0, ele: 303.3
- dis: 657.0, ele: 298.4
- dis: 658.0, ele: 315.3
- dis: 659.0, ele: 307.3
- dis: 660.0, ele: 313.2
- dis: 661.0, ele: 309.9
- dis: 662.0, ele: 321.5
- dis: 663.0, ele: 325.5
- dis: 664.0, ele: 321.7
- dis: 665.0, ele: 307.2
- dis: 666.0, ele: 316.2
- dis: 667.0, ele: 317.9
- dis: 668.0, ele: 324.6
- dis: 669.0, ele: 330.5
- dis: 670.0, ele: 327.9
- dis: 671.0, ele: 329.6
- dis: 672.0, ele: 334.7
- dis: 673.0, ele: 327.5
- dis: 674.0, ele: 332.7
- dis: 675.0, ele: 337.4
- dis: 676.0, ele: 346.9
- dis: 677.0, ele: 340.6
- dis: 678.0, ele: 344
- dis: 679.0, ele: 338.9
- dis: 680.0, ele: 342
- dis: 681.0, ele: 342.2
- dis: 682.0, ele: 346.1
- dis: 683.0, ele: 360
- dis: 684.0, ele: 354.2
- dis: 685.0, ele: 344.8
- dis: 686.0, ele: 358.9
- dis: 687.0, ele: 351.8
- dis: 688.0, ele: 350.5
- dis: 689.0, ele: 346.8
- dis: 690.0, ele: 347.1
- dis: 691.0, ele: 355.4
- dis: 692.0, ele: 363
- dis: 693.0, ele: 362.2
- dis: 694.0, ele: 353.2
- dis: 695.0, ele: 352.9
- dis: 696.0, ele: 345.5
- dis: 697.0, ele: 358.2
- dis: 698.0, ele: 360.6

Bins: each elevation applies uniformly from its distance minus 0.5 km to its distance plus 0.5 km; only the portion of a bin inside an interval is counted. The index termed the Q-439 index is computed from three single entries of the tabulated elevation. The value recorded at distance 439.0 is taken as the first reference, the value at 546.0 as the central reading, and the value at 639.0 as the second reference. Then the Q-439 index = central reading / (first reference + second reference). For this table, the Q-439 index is 0.618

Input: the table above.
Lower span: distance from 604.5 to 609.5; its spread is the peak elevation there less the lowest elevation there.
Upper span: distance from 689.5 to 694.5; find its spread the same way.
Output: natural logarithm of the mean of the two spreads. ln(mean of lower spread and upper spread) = 3.3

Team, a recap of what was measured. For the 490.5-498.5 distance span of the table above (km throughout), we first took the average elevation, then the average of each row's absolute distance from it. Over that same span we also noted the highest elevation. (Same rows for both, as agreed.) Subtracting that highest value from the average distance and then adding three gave -424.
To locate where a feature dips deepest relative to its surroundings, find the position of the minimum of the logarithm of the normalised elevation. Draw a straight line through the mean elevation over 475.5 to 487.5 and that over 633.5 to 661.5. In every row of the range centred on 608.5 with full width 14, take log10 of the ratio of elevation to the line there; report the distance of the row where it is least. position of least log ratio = 612.0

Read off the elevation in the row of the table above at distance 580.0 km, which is 421.7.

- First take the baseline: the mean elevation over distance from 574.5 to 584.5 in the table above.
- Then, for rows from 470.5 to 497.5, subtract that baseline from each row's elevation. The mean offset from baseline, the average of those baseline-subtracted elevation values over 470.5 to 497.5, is -24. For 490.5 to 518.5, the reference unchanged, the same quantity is -8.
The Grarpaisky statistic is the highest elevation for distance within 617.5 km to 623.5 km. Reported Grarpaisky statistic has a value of 354.8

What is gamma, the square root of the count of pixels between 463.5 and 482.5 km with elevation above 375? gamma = 3.87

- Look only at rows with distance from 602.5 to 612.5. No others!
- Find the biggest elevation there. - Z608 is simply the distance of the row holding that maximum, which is 604.0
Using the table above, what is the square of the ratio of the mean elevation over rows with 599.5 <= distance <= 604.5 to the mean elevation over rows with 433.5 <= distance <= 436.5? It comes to 1.5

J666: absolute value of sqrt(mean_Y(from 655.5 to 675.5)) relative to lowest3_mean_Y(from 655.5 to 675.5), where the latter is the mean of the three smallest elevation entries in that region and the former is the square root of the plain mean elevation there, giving 0.059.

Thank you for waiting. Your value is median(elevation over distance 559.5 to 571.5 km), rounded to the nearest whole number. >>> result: 396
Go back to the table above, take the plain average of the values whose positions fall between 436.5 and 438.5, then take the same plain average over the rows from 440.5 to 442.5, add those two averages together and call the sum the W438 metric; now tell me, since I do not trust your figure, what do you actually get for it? 703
